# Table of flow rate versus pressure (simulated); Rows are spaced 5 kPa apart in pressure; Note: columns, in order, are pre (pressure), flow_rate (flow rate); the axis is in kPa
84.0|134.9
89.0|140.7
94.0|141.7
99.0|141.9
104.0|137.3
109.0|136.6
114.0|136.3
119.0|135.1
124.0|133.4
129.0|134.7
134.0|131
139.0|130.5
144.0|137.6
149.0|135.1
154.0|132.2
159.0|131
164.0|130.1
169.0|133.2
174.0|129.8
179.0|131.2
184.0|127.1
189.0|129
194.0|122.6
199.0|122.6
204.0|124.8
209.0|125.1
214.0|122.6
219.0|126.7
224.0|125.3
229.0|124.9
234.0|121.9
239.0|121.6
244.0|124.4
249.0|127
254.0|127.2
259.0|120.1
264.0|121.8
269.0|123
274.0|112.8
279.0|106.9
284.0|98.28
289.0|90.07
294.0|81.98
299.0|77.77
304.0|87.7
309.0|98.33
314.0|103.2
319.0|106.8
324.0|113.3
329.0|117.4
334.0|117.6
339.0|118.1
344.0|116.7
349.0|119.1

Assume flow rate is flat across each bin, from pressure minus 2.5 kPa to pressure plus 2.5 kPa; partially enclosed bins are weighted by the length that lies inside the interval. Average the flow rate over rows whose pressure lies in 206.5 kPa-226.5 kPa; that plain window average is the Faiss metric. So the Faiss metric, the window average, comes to 125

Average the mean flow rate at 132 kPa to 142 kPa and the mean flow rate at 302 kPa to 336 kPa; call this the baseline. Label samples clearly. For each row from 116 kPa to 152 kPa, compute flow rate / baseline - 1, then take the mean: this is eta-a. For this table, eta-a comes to 0.13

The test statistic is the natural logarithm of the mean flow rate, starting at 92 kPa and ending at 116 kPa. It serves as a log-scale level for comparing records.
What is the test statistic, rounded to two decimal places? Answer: 4.93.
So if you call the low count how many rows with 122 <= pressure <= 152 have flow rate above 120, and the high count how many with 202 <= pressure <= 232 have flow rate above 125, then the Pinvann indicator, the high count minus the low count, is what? -3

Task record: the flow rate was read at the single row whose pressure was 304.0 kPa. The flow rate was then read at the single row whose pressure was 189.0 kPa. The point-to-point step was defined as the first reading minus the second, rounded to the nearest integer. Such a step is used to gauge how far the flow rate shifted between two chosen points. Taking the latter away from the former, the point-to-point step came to -41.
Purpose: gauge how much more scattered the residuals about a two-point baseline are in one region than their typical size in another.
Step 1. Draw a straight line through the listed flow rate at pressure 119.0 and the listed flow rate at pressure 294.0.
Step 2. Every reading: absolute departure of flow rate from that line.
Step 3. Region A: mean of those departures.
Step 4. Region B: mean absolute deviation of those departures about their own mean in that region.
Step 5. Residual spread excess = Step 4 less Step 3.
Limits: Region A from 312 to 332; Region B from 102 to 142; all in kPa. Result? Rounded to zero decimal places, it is -36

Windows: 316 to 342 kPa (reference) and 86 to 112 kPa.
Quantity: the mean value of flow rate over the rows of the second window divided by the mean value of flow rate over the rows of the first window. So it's 1.22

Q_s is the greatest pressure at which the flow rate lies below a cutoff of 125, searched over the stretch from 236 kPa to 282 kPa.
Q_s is 279.0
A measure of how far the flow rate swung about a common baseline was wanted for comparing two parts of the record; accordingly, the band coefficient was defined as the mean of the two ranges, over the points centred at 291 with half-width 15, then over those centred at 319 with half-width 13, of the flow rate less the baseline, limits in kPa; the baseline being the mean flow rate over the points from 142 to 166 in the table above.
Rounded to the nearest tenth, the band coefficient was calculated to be 24.1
